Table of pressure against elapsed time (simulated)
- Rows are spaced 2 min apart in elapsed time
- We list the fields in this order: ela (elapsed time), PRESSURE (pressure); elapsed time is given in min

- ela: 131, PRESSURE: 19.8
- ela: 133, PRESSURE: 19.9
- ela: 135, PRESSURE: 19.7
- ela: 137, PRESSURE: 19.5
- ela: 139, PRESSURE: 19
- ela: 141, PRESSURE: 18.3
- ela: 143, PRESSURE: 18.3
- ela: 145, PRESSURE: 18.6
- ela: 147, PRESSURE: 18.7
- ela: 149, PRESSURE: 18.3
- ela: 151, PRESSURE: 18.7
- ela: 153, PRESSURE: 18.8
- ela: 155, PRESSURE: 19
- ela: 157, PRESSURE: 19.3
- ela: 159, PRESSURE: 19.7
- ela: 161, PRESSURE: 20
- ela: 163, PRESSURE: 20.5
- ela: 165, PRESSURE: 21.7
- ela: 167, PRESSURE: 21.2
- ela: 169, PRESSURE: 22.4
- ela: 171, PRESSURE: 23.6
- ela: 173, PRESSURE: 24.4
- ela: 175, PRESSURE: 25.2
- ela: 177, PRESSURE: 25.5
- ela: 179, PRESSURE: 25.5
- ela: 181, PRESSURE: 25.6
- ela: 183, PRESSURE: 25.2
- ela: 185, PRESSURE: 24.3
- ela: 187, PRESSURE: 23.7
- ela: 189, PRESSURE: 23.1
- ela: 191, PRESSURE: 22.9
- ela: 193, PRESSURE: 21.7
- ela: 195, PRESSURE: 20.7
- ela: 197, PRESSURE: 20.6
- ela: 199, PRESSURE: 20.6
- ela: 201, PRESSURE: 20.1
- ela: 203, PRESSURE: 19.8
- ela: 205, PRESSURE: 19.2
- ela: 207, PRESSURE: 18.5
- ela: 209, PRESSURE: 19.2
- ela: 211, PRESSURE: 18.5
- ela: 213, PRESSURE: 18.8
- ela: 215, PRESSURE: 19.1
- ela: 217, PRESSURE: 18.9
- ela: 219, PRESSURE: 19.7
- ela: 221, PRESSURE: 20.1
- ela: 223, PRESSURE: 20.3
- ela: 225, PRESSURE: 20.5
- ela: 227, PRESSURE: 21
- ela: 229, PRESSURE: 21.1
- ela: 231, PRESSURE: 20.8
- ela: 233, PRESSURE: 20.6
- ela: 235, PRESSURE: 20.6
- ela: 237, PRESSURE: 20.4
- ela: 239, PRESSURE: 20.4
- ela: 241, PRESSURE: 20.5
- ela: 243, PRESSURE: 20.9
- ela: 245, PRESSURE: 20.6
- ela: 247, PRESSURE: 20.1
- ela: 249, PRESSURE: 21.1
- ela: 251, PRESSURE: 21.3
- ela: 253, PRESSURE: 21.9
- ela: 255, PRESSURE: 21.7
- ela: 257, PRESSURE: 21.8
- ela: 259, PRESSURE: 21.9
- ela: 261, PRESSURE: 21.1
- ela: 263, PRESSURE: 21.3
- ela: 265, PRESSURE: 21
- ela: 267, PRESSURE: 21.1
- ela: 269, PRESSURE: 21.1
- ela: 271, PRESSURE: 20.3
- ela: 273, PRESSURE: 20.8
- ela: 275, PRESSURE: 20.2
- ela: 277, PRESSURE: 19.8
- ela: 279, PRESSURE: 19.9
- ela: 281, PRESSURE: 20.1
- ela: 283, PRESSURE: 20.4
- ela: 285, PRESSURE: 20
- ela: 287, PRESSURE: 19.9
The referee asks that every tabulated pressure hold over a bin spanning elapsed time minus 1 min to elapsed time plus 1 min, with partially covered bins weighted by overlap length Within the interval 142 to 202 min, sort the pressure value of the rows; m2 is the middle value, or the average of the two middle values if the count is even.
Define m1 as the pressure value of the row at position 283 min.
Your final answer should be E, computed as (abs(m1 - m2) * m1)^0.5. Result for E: 3.3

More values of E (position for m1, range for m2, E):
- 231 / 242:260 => 3.2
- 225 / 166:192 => 8.8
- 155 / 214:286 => 5.5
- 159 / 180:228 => 3.7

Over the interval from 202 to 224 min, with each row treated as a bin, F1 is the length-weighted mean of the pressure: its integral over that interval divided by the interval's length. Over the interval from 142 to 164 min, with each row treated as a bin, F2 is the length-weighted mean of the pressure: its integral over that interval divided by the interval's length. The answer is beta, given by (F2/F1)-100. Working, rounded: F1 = 19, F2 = 19.1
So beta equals -99.01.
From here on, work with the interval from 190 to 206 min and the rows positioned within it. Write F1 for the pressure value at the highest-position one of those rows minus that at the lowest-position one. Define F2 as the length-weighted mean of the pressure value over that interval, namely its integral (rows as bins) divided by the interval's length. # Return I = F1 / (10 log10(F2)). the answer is -0.28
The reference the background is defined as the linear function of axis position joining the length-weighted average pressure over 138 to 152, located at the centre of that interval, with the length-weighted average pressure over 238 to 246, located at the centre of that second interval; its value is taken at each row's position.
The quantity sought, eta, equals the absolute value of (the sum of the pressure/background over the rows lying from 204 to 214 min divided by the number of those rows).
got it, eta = 0.95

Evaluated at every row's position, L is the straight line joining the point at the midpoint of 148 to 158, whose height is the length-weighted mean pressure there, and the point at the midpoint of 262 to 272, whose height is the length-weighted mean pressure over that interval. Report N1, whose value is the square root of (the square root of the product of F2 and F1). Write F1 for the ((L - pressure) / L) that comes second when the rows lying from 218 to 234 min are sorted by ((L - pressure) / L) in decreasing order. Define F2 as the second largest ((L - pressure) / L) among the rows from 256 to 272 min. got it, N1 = 0.03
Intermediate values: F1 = 0.000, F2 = 0.00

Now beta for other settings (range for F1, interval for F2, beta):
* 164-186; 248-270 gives -99.11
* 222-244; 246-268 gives -98.97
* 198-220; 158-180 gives -98.82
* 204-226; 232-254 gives -98.93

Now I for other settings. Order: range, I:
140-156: 0.06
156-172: 0.32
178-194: -0.28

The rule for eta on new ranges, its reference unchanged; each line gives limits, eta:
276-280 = 0.93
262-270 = 1.00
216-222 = 0.97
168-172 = 1.21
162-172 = 1.15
